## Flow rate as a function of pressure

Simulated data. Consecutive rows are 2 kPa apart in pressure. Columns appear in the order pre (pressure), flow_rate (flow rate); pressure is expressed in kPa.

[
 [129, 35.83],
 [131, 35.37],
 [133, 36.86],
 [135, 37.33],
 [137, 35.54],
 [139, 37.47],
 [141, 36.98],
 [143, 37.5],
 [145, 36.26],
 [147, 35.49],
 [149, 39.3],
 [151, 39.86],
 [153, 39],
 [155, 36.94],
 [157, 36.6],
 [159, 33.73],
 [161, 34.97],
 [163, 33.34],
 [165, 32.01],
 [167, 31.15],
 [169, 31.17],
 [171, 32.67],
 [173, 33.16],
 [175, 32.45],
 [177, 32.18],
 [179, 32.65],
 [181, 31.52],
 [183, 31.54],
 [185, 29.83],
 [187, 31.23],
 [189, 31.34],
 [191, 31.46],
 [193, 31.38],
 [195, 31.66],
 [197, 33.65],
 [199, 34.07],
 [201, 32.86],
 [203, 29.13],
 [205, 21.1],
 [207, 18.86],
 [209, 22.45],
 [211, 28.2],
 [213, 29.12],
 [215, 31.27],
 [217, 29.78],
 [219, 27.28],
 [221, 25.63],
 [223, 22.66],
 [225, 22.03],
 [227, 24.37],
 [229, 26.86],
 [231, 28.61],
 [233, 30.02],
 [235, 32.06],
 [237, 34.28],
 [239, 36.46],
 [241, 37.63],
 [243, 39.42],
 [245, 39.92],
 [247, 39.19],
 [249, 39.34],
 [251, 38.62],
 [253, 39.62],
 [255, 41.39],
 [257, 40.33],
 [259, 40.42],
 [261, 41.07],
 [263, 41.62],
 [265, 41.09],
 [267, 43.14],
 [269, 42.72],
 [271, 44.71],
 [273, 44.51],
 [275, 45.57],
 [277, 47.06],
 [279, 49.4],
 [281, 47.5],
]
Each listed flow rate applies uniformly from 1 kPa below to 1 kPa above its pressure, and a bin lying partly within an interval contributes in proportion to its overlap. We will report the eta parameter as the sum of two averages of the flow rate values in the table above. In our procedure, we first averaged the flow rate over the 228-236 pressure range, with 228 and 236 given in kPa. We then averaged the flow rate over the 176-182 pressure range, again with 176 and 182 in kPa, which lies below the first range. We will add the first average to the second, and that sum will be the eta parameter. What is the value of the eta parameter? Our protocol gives 62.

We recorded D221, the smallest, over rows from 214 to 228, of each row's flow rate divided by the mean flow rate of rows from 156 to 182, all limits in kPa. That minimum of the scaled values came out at 0.67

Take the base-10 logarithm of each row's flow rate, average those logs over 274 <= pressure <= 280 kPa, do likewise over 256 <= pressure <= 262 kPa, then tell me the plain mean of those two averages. 1.642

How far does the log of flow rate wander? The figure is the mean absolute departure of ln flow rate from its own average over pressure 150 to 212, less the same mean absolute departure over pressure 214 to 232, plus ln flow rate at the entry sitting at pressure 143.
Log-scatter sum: 3.62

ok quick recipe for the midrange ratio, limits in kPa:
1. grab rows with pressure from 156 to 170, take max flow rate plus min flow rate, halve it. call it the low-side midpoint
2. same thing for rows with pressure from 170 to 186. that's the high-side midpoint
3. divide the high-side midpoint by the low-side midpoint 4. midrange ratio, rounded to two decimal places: 0.93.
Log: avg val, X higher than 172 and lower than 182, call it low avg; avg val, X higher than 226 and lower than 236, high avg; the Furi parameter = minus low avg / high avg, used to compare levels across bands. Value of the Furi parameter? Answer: -1.14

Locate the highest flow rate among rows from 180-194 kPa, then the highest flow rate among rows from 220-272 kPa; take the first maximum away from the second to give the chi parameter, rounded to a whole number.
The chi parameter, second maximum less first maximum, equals 13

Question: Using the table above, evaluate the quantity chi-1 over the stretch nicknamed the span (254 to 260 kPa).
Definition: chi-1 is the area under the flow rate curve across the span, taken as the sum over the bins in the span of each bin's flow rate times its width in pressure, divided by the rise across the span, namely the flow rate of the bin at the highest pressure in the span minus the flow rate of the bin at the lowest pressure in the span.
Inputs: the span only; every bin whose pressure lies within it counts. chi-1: -252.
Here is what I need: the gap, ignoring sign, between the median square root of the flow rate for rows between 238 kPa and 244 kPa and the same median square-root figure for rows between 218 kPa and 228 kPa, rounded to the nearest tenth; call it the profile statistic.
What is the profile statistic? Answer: 1.2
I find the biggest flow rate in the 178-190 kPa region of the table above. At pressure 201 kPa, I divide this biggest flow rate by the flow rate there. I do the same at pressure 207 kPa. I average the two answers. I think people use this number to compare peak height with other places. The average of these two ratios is 1.36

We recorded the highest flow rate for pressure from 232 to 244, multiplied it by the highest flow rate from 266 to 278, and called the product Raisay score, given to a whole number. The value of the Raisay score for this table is 1855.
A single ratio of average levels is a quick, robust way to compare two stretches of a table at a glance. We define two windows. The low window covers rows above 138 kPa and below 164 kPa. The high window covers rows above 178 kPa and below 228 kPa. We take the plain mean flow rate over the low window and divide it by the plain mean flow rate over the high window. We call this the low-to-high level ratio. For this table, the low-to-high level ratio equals 1.28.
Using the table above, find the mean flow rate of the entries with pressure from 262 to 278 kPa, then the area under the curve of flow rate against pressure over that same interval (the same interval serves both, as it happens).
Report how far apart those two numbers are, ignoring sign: 657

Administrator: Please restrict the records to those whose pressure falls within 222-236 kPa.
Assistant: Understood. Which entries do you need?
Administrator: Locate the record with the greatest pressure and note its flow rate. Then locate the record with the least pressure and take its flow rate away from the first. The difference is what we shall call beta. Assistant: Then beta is 9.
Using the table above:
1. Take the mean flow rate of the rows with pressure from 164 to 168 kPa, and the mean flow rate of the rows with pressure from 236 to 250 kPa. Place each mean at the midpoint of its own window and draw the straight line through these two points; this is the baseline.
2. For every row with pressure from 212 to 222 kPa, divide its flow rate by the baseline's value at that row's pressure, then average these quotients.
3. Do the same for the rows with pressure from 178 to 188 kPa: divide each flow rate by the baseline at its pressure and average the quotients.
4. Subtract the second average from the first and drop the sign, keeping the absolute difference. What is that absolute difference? 0.15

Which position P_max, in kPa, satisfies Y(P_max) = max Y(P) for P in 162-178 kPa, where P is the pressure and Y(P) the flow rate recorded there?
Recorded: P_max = 163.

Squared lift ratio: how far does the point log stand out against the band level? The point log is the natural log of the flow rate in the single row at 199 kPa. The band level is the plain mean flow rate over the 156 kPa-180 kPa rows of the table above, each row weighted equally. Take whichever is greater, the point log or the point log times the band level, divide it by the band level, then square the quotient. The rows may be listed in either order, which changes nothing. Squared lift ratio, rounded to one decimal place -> 12.4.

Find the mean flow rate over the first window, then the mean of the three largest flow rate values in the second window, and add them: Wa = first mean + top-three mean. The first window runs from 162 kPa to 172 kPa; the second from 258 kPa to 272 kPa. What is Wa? 76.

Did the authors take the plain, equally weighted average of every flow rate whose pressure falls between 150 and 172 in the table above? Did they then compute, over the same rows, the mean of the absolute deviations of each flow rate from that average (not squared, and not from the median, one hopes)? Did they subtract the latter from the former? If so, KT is 32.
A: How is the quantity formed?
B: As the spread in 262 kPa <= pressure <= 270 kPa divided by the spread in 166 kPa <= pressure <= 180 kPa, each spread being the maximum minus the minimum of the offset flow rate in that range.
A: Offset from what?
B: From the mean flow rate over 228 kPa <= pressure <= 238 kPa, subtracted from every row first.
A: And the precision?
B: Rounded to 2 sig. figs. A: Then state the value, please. 1.0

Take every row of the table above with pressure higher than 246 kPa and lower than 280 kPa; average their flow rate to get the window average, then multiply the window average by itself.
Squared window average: 1793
